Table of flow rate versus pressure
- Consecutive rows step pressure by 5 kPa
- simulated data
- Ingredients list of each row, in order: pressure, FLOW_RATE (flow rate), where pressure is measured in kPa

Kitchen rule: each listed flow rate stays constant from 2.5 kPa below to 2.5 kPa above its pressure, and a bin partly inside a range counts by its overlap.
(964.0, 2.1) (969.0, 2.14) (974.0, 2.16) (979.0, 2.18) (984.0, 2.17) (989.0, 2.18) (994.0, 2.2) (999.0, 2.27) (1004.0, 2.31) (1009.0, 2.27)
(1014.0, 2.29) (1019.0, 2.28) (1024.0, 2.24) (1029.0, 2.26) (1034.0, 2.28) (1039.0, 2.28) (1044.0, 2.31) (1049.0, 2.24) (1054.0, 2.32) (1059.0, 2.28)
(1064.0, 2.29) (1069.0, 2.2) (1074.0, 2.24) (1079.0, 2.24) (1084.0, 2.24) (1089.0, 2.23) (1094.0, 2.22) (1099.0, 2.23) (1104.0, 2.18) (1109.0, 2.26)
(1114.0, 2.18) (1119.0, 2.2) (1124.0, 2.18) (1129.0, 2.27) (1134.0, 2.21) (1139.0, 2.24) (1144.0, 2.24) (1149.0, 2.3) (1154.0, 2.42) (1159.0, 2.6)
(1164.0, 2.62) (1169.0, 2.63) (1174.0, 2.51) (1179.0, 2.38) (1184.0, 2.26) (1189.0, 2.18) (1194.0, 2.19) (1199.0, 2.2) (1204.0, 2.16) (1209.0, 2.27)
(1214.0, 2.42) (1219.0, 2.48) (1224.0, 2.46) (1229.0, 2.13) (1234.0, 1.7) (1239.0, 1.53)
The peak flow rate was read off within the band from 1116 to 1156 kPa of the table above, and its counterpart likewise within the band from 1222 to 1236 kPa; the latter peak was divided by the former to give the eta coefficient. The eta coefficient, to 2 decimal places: 1.02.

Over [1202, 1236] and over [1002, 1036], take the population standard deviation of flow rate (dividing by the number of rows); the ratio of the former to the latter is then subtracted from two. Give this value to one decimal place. -10.3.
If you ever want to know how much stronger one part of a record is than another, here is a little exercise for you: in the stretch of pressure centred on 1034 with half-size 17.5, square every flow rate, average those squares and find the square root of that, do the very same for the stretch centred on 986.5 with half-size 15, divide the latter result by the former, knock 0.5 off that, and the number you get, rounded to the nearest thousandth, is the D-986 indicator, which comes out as 0.466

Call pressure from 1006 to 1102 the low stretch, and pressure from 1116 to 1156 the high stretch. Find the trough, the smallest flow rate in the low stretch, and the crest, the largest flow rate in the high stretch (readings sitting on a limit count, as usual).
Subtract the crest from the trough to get -0.22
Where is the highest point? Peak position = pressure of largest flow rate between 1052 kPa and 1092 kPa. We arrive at 1054.0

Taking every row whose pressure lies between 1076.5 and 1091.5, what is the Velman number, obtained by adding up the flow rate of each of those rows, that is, 6.71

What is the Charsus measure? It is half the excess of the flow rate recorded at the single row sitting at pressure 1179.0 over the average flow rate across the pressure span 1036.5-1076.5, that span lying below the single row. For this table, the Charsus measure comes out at 0.055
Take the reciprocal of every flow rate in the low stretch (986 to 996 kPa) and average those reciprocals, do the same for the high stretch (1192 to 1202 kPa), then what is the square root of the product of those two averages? 0.456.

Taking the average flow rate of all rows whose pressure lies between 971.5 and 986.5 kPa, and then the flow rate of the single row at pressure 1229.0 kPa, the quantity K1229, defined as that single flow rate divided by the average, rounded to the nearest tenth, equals 1.0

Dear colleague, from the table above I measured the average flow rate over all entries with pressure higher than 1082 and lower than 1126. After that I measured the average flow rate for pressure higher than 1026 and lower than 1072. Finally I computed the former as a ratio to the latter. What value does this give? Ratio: 0.974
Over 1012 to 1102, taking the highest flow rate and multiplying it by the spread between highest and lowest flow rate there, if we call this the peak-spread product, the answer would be 0.28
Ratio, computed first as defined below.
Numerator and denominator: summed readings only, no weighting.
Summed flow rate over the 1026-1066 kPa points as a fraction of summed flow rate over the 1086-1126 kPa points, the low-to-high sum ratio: 1.03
